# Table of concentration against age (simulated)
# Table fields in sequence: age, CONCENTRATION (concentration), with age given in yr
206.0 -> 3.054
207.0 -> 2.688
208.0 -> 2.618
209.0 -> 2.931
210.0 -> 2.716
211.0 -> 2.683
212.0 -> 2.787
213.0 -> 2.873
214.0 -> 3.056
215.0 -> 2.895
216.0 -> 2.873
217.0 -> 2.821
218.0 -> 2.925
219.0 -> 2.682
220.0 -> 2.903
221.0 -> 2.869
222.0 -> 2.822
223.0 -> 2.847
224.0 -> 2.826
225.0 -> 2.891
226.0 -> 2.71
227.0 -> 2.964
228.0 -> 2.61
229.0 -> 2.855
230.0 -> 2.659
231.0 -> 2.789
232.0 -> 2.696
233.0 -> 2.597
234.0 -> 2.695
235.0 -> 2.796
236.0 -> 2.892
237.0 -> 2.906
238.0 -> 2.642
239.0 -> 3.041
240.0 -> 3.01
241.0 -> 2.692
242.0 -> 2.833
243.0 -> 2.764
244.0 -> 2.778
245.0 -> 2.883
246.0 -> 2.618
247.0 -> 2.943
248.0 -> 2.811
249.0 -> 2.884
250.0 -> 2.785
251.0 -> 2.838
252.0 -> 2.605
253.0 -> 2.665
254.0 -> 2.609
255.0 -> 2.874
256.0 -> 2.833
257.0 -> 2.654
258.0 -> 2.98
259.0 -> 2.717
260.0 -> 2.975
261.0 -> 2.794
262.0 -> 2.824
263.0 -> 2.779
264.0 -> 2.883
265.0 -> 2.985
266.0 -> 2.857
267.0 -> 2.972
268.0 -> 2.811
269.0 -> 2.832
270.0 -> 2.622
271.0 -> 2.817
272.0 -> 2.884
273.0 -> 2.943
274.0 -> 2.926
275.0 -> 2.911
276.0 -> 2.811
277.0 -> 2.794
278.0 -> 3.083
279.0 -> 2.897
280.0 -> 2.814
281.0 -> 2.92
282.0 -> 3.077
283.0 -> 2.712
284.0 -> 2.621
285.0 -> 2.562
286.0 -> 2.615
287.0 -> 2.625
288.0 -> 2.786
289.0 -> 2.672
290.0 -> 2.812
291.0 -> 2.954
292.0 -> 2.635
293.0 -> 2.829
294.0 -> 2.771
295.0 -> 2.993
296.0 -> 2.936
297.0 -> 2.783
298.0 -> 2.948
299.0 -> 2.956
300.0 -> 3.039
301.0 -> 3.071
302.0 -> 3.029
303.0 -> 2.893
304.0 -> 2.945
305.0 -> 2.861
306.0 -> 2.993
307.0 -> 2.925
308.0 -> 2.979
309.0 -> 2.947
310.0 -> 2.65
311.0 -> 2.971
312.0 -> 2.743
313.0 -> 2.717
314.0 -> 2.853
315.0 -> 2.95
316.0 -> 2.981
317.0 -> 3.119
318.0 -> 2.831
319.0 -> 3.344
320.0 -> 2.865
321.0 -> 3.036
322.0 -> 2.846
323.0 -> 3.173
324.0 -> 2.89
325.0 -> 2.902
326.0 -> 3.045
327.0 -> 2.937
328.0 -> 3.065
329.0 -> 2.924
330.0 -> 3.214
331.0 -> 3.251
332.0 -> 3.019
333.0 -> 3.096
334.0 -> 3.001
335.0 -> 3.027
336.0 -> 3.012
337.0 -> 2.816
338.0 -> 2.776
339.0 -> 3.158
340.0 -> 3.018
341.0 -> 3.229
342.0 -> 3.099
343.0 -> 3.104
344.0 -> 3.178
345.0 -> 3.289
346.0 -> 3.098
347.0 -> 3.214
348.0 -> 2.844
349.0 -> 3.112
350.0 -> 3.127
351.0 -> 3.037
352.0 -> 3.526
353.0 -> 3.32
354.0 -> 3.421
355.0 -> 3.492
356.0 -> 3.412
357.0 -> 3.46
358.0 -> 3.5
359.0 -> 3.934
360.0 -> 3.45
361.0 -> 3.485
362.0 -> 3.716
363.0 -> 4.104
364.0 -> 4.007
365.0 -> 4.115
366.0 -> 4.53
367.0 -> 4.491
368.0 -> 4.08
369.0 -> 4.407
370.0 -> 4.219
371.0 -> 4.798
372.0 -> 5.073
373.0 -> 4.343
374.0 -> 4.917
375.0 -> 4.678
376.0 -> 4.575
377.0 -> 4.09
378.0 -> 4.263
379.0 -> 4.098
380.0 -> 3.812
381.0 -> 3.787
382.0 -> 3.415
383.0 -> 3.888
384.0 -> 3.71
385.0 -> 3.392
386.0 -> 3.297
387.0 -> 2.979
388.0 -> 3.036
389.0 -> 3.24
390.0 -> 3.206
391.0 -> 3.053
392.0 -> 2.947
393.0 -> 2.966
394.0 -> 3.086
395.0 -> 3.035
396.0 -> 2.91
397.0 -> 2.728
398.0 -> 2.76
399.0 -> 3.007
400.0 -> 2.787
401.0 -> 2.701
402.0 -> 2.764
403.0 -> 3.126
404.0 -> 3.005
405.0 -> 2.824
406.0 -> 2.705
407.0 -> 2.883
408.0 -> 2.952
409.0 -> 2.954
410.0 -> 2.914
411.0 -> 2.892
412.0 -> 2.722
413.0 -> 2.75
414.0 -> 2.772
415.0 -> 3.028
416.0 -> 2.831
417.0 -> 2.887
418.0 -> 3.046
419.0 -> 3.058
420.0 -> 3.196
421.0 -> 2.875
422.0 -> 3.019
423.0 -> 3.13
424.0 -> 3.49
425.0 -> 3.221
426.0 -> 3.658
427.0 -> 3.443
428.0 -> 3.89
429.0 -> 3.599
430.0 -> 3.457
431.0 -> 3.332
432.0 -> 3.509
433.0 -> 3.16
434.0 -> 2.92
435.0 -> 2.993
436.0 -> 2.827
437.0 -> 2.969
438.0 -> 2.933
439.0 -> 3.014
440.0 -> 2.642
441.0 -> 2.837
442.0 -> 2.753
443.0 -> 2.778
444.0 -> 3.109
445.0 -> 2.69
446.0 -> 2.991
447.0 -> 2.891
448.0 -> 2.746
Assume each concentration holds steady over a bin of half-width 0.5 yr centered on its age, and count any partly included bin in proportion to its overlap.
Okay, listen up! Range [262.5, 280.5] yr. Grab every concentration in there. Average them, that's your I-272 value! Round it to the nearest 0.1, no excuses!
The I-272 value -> 2.9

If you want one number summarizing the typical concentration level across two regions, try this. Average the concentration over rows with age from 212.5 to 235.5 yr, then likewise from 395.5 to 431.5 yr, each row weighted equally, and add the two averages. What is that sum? 5.85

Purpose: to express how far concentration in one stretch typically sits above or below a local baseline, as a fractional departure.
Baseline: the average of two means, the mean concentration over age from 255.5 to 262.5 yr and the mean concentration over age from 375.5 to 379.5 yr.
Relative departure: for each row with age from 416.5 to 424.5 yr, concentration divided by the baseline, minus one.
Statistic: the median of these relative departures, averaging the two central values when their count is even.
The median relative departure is -0.138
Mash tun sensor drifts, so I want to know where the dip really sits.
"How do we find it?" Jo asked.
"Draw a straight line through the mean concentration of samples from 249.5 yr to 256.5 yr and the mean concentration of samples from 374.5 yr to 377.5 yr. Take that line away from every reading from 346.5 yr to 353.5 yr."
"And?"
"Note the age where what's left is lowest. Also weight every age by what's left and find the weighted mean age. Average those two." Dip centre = 348.9 yr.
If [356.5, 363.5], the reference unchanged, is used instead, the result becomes 359.8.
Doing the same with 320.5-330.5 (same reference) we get 327.3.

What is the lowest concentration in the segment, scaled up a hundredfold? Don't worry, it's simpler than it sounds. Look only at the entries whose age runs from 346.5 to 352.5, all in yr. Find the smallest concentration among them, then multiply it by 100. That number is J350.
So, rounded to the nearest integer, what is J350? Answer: 284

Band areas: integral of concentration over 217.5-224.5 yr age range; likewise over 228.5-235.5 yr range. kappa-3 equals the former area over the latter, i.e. 1.04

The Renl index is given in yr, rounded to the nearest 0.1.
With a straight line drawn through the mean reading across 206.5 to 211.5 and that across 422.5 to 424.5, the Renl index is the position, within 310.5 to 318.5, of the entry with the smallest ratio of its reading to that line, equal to 313.0 yr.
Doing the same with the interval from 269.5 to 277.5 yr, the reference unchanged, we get 270.0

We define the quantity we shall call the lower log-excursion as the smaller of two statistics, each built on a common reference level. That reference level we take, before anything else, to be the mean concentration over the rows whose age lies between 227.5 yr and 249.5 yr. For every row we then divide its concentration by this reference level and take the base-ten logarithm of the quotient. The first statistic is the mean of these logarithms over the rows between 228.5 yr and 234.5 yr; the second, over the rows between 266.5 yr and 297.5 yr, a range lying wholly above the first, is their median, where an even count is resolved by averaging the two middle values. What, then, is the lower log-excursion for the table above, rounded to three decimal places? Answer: -0.012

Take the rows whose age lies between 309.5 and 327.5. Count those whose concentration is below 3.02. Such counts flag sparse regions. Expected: 13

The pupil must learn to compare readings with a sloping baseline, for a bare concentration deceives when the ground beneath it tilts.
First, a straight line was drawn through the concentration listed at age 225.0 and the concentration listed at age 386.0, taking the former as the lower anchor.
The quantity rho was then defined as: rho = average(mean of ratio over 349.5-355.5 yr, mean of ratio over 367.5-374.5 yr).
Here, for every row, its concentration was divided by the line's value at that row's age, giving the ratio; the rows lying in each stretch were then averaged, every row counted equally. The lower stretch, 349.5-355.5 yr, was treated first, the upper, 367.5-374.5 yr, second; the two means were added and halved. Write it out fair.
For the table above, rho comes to 1.21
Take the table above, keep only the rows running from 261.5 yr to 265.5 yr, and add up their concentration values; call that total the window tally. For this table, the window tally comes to 11.5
